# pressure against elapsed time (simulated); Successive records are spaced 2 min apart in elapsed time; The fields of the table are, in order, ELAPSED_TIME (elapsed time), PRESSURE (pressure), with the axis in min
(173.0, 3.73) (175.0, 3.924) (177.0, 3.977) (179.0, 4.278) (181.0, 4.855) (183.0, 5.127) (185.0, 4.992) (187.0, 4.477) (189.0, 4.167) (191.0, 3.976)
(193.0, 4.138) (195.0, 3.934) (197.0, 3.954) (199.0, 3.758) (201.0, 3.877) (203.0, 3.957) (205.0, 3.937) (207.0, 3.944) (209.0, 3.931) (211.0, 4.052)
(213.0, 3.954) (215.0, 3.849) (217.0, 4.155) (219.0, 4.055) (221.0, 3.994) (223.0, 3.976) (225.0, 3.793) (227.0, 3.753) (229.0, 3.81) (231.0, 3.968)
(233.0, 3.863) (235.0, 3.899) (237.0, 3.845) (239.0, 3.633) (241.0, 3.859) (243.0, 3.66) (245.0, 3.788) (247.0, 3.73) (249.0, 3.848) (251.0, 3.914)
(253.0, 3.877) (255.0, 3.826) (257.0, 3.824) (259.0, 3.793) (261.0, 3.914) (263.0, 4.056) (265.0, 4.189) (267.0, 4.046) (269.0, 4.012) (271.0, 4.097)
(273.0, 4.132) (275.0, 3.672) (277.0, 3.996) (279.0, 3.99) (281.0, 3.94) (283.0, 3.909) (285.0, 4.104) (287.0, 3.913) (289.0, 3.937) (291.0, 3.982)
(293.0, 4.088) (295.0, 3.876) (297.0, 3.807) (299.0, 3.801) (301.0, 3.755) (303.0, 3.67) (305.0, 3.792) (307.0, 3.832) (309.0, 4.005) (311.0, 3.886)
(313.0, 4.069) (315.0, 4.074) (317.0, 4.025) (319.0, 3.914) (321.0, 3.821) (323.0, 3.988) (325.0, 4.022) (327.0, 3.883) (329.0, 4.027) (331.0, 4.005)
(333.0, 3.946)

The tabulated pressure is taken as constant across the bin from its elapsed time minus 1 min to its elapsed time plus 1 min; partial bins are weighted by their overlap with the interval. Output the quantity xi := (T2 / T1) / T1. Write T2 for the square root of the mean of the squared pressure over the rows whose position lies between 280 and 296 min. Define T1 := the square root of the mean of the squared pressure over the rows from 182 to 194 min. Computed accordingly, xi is 0.196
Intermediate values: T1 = 4.50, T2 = 3.97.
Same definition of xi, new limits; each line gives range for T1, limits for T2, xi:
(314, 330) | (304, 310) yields 0.246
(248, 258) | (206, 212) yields 0.267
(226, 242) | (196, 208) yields 0.266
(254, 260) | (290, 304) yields 0.265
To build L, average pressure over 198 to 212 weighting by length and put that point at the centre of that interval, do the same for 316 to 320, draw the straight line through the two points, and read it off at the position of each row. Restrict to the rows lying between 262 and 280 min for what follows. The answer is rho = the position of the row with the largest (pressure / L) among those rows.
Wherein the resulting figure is 265.0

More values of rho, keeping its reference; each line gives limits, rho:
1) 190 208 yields 193.0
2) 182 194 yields 183.0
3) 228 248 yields 231.0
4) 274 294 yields 285.0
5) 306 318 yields 315.0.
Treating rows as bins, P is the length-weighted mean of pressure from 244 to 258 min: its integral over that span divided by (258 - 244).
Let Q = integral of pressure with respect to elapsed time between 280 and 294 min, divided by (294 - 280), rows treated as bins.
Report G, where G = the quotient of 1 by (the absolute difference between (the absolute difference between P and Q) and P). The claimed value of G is 0.272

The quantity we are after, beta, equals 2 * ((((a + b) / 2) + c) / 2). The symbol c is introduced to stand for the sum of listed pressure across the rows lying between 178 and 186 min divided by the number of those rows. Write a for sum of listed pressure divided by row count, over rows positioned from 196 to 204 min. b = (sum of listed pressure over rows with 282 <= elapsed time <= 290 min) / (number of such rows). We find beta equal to 8.74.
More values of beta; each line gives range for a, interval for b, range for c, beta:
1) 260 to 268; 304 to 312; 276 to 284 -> 7.92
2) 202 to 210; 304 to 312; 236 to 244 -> 7.66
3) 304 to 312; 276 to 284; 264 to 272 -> 8.00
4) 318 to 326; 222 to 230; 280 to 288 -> 7.85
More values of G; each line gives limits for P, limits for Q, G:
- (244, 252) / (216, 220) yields 0.283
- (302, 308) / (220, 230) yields 0.273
